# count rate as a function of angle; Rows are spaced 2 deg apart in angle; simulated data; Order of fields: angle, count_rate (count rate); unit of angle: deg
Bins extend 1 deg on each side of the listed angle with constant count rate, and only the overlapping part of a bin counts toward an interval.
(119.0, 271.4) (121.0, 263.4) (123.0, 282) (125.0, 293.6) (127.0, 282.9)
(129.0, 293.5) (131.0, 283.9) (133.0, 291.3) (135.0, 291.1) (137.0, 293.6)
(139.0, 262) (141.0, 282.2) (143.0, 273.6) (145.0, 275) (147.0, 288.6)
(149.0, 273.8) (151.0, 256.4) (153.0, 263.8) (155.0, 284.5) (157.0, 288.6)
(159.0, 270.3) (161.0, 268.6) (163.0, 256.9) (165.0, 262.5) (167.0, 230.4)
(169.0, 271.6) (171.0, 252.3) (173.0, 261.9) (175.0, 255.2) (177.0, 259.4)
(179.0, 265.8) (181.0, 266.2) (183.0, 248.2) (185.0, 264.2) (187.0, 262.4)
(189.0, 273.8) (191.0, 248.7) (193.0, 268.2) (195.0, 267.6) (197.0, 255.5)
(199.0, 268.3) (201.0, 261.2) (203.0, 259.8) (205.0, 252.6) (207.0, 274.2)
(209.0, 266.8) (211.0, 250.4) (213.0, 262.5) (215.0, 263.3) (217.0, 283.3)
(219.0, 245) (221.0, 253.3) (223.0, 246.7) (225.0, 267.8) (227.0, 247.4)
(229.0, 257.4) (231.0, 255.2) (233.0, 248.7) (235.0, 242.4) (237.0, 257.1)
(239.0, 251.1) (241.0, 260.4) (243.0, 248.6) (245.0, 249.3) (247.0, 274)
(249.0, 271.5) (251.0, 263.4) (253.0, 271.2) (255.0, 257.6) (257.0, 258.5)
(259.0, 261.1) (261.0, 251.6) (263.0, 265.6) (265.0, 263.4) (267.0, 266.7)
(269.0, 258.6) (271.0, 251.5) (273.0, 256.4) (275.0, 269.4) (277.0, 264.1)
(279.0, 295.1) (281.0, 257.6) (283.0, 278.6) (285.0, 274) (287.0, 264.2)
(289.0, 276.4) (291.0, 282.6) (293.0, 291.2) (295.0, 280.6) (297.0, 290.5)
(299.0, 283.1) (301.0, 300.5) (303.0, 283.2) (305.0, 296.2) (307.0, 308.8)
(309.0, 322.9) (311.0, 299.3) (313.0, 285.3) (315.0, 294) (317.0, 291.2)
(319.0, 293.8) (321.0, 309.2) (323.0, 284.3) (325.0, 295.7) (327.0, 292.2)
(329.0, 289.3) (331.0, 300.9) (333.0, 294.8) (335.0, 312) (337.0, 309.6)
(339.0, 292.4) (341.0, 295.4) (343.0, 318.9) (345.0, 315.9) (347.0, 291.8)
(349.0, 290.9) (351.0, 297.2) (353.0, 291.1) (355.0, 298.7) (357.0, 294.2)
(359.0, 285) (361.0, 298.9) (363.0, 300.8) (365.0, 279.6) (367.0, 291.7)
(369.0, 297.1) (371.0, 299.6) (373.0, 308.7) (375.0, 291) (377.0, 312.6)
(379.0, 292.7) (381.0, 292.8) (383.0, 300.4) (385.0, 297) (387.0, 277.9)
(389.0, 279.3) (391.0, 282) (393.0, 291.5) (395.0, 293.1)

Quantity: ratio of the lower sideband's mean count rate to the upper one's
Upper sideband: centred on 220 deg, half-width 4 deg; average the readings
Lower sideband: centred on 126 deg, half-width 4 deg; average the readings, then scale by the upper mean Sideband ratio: 1.12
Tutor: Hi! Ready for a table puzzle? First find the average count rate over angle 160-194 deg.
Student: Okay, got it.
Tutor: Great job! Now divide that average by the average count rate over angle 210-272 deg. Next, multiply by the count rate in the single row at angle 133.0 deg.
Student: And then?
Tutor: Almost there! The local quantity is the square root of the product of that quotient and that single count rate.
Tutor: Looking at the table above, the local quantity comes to 17.1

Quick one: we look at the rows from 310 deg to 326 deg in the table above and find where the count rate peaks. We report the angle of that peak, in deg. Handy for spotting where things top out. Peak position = 321.0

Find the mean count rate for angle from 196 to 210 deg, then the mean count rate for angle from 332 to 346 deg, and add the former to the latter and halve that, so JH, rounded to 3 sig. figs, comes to 284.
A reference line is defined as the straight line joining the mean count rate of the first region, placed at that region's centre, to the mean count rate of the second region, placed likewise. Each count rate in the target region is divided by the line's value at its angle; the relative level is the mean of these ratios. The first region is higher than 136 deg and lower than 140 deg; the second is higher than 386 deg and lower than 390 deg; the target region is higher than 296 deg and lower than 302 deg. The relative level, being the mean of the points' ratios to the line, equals 1.05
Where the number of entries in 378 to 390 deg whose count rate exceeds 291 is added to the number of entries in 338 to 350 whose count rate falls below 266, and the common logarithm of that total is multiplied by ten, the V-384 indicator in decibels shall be 6.0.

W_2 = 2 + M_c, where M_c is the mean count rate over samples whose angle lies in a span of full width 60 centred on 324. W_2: 299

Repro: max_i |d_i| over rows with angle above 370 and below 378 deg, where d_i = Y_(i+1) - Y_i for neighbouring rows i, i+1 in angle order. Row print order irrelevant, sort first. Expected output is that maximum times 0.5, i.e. 10.8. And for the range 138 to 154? 10.1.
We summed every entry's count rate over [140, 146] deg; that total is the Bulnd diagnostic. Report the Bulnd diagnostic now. 831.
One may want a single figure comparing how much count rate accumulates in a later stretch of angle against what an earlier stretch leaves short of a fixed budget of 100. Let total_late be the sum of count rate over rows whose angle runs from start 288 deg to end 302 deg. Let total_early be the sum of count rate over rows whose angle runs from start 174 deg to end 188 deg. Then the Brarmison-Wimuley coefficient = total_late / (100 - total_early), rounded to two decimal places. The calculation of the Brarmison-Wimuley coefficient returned -1.16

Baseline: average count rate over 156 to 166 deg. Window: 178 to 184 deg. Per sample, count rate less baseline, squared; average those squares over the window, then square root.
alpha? 13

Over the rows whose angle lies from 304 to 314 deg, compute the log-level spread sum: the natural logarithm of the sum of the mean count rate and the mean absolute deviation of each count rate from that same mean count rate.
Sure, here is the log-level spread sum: 5.75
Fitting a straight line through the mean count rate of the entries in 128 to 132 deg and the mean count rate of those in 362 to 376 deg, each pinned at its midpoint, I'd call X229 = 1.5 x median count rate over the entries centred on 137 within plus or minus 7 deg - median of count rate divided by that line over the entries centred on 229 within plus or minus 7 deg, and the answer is 425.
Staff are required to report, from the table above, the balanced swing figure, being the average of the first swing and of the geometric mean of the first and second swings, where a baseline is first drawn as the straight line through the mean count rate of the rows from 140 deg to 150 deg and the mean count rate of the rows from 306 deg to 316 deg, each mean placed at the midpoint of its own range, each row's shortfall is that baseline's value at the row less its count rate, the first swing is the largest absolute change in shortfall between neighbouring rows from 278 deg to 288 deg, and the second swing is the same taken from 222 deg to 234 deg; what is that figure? 33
